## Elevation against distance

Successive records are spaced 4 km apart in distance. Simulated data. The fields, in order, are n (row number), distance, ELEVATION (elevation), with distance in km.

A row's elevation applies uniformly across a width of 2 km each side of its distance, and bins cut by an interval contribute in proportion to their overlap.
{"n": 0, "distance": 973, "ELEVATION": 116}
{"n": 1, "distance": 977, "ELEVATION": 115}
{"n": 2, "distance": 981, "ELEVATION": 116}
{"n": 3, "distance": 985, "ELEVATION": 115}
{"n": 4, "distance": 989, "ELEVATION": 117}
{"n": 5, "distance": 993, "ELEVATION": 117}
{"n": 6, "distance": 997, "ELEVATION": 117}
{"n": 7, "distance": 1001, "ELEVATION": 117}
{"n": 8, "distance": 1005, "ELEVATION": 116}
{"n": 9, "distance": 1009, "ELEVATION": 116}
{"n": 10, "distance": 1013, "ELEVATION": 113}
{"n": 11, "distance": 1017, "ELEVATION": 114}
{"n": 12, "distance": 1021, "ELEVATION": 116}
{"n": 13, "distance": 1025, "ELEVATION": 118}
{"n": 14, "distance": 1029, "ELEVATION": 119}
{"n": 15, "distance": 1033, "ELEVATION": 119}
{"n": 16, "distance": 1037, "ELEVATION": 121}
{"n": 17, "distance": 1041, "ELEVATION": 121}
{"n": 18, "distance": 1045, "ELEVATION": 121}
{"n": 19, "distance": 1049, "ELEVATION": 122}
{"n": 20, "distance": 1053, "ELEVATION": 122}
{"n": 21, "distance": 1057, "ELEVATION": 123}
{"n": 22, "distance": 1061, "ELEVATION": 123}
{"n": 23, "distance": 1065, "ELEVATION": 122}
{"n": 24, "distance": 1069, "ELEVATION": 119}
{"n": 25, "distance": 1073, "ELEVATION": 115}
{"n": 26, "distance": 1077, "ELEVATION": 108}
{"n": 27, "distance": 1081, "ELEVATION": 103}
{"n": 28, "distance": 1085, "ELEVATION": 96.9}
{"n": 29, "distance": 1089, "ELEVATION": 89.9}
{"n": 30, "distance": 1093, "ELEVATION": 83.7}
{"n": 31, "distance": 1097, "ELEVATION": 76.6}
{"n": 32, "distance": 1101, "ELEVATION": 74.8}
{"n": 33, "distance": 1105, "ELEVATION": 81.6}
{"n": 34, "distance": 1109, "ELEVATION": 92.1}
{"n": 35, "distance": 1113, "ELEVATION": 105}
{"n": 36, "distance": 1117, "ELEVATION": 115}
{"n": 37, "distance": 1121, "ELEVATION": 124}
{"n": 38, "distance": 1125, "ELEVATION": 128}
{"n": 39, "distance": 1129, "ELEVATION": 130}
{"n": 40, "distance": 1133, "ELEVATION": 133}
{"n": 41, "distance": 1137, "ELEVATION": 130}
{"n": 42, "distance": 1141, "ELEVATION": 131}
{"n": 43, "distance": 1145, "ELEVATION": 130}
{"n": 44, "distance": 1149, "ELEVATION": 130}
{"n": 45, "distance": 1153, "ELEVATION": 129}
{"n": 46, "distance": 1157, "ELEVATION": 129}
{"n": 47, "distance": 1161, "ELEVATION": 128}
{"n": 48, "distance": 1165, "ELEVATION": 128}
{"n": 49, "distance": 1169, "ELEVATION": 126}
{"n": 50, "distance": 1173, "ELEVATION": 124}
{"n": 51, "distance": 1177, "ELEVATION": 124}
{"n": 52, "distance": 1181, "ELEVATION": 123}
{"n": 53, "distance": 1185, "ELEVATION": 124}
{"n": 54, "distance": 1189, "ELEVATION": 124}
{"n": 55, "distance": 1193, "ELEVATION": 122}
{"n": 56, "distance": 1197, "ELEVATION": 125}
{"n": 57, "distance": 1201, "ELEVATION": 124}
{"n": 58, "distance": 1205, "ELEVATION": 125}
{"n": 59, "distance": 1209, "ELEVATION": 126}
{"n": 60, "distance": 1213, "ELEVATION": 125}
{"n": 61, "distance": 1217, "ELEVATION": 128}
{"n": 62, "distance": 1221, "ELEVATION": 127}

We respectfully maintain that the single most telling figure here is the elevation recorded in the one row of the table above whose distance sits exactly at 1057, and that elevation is 123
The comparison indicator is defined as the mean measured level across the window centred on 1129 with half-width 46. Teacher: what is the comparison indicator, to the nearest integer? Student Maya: 114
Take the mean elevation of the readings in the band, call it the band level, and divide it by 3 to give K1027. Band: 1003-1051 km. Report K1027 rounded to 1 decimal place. 39.3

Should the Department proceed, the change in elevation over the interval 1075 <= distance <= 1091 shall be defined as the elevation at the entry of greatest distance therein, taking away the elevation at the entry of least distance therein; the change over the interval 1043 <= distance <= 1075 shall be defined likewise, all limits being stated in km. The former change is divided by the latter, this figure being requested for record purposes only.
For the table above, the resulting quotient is 3.0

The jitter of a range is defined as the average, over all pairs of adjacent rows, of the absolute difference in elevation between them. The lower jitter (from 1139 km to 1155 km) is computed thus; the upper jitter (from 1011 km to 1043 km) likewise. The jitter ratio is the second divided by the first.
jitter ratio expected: 1.7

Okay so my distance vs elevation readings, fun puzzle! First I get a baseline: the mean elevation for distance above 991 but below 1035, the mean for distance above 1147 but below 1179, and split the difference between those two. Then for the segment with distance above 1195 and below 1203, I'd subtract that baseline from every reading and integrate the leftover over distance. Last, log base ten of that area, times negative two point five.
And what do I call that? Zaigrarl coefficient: -3.3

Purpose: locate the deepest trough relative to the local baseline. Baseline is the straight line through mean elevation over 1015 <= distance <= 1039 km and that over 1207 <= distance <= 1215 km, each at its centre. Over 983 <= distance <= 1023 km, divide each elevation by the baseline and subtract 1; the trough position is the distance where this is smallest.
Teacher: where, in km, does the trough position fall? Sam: 1013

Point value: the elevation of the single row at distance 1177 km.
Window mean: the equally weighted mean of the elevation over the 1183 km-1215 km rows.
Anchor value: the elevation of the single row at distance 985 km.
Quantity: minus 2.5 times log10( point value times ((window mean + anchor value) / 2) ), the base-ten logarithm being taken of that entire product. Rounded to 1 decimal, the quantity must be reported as -10.4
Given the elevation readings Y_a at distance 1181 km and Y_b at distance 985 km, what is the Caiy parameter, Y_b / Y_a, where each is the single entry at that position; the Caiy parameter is 0.93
